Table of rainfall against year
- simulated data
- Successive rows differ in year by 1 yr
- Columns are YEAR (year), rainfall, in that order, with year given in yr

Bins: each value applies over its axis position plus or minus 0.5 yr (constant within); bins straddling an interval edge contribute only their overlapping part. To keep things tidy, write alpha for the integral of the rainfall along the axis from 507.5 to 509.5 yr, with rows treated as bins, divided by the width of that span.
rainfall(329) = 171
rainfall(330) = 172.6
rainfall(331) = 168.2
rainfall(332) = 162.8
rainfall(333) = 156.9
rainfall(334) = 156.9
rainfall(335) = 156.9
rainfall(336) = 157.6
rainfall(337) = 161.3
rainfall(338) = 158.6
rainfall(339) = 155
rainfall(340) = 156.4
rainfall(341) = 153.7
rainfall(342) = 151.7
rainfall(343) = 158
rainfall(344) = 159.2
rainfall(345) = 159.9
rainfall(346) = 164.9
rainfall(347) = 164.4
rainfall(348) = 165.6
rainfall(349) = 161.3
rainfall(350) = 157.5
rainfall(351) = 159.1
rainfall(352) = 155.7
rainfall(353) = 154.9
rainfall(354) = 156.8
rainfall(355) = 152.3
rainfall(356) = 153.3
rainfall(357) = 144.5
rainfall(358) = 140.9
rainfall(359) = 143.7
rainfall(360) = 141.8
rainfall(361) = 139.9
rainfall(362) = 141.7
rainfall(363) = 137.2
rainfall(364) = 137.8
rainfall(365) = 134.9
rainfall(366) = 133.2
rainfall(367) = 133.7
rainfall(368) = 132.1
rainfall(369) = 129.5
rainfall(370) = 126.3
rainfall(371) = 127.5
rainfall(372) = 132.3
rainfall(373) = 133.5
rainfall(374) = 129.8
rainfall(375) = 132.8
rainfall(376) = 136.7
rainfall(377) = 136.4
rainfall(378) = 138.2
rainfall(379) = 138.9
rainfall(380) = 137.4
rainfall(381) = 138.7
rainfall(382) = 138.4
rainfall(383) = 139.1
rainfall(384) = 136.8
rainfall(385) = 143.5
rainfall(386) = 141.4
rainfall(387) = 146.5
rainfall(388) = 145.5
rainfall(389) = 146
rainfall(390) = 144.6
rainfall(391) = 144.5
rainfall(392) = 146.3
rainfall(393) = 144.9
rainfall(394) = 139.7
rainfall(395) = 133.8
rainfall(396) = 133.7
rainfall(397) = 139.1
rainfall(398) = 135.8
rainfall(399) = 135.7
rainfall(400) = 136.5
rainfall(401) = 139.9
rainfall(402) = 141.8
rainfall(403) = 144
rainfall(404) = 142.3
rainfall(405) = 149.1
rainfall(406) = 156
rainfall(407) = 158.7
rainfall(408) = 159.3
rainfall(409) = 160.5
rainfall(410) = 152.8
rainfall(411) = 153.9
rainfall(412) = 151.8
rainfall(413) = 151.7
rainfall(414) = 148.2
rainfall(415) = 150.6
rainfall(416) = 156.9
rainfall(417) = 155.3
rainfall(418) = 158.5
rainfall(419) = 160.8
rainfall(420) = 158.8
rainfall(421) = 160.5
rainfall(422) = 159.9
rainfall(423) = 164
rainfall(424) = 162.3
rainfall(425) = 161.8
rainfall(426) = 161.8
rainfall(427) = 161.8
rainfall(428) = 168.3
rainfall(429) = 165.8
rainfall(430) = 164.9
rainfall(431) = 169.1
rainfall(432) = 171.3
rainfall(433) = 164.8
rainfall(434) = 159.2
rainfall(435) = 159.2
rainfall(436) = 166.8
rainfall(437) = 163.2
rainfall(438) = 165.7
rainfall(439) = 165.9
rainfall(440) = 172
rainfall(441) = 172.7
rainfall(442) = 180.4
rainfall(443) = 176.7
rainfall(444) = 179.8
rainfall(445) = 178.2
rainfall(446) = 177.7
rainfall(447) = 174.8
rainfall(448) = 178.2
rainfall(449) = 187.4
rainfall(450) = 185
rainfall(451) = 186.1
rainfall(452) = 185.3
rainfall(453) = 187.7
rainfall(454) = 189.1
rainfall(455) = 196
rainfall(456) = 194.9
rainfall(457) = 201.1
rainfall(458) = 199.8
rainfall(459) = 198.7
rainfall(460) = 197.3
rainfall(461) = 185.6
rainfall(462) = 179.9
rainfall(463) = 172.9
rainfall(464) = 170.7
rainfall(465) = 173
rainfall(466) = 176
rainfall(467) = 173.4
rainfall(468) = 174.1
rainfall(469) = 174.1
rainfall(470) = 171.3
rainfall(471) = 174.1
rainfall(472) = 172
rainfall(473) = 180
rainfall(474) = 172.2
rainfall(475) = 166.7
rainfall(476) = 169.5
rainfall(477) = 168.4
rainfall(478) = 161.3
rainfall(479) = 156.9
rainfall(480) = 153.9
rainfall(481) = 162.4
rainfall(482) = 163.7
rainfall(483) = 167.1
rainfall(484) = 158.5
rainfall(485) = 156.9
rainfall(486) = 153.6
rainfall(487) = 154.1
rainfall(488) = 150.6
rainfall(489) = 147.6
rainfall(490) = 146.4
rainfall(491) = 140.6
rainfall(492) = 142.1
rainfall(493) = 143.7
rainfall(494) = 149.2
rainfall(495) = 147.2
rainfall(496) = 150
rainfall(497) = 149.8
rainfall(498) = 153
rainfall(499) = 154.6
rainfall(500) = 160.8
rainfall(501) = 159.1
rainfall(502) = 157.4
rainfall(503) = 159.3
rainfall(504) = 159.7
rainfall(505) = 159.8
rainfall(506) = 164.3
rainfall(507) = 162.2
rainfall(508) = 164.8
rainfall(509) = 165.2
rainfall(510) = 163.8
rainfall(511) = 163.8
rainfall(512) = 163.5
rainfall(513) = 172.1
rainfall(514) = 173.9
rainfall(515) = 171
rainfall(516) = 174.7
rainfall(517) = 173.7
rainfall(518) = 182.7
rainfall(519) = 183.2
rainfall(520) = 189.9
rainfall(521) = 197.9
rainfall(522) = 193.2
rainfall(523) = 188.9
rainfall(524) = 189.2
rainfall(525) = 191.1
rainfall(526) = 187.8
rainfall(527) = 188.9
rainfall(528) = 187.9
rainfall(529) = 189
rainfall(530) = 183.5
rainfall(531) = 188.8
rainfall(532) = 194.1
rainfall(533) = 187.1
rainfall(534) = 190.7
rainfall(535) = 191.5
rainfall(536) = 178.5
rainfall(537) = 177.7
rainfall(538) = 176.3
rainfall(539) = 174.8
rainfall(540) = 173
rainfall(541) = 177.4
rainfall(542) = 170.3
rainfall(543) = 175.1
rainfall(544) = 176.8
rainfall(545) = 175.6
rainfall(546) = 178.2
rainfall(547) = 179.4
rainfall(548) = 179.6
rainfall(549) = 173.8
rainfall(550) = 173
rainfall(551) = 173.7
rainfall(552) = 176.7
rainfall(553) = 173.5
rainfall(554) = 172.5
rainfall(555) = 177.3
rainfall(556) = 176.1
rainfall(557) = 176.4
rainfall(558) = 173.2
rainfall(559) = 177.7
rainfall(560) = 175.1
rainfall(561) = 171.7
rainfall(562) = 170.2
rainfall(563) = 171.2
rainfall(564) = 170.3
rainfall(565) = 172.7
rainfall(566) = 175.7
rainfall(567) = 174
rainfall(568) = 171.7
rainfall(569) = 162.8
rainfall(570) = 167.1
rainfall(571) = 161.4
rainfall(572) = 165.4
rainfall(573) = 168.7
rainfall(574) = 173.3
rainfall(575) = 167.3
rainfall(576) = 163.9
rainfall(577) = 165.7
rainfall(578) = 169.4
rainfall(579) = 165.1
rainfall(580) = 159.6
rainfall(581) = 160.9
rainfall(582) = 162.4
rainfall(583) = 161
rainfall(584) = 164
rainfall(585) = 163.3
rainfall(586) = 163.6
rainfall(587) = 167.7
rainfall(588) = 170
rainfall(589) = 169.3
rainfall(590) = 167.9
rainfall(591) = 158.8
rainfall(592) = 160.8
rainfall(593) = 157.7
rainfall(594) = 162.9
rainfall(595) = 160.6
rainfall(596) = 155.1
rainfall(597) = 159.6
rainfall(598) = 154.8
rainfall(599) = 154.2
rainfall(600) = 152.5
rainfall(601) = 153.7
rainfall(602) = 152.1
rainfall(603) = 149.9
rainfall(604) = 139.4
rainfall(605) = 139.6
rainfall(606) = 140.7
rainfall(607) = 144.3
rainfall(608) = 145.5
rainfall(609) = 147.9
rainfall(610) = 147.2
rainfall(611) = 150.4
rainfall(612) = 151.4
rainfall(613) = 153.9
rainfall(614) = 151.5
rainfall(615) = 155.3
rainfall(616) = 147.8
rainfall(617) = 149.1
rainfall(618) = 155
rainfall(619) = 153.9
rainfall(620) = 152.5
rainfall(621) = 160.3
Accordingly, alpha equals 165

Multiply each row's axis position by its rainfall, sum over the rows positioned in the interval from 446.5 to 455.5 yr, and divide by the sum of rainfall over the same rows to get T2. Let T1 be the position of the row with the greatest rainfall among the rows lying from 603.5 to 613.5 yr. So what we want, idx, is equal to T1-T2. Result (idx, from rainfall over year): 161.9 yr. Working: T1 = 613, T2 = 451.1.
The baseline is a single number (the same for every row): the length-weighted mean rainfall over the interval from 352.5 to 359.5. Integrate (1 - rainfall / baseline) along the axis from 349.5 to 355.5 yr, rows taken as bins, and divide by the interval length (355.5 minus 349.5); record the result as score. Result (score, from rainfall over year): -0.04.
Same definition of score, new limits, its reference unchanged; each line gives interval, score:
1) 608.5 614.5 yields -0.01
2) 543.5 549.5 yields -0.19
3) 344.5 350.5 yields -0.09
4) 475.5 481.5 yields -0.08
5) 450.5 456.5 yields -0.27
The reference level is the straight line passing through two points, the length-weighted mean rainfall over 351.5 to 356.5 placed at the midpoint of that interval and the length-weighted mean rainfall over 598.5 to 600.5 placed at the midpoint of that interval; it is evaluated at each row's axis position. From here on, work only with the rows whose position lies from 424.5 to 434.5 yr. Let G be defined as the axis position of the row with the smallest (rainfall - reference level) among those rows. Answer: 434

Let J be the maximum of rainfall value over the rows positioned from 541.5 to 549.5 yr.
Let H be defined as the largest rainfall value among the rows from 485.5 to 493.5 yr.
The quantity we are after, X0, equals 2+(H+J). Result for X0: 336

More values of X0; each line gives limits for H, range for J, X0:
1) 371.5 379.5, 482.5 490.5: 308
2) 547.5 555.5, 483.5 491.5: 340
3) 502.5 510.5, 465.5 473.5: 347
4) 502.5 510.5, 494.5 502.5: 328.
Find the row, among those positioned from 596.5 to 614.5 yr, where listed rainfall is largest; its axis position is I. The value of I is 597 yr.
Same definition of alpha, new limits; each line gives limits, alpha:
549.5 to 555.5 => 174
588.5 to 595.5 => 163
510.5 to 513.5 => 166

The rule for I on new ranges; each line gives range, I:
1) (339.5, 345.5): 345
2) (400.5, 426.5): 423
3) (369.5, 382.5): 379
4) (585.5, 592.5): 588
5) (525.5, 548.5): 532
